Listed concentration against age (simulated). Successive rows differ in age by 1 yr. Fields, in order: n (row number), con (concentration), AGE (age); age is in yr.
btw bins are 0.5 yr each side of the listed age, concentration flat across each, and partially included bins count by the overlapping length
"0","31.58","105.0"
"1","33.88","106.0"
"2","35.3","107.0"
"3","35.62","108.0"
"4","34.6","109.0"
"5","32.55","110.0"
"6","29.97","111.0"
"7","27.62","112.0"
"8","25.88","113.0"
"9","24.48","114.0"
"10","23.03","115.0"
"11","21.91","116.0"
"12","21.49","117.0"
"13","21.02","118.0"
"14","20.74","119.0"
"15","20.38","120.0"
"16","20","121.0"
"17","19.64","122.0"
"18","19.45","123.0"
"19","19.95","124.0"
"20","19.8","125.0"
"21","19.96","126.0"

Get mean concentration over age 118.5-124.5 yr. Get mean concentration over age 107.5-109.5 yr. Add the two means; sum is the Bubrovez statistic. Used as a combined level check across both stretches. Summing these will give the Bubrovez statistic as 55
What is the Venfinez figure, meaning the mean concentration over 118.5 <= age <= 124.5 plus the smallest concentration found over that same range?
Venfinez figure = 39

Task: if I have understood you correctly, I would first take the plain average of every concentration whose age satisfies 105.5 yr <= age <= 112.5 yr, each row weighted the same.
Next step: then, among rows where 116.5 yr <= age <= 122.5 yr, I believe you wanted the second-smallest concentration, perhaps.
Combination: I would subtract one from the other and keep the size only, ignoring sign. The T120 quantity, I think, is 12.8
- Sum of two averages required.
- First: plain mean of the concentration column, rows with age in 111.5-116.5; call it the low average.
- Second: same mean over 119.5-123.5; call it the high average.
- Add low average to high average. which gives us 44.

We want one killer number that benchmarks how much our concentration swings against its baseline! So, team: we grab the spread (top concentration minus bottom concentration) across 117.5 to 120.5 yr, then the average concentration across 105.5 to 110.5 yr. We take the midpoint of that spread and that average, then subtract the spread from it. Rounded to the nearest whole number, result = 17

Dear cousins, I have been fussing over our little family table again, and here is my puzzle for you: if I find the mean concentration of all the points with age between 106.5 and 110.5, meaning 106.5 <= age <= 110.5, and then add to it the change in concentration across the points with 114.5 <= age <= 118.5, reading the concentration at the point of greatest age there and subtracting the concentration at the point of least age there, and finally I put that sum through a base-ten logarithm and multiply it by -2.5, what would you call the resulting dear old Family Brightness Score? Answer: -3.78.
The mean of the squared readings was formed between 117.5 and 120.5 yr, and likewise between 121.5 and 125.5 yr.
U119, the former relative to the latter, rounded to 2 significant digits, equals 1.1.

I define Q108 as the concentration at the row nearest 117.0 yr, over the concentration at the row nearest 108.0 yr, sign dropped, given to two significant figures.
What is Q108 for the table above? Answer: 0.60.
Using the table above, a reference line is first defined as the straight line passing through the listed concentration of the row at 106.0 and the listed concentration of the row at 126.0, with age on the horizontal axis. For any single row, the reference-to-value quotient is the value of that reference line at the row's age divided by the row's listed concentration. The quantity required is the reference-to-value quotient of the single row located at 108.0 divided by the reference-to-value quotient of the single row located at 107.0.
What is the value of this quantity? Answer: 0.97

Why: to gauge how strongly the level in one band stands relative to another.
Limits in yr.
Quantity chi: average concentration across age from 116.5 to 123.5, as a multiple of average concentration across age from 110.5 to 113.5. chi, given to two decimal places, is 0.73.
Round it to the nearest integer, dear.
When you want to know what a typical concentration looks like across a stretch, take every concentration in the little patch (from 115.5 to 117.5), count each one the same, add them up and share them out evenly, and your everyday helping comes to 22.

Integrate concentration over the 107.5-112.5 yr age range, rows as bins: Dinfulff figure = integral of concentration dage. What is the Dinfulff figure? 160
